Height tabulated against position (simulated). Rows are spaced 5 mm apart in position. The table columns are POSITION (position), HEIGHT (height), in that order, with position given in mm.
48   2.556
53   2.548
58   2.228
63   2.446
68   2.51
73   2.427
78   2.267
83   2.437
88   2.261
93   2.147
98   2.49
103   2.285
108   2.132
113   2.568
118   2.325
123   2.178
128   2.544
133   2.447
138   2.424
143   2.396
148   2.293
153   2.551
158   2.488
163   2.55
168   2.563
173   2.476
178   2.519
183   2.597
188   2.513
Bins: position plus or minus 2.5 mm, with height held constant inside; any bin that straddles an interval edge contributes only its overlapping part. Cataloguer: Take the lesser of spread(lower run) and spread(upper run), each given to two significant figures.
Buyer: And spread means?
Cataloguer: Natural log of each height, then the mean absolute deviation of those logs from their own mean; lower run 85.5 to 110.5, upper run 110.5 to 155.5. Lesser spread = 0.043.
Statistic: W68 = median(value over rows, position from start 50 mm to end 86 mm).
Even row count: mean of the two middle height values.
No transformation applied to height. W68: 2.44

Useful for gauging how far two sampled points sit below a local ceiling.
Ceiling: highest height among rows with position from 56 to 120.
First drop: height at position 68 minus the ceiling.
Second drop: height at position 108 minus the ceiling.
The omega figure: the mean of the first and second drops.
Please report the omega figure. -0.25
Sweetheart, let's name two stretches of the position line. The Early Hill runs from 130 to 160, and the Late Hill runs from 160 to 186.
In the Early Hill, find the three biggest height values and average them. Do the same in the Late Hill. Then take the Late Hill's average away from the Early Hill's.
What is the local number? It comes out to -0.075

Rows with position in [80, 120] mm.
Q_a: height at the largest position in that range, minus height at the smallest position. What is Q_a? -0.11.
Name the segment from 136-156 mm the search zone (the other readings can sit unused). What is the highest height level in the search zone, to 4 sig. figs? 2.551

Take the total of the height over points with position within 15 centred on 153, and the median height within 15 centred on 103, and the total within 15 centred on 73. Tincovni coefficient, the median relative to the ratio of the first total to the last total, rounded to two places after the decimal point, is 2.25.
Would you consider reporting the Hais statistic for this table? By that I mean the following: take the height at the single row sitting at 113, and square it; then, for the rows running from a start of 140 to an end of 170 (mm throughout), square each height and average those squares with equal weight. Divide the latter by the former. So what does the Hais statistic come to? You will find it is 0.93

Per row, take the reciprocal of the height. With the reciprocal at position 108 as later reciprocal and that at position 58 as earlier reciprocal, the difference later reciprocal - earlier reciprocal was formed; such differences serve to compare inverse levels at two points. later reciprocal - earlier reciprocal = 0.02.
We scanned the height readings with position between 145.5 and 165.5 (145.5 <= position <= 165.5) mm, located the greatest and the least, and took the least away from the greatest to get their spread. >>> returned 0.26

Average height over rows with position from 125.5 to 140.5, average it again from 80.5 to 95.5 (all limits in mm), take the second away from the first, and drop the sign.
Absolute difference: 0.190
